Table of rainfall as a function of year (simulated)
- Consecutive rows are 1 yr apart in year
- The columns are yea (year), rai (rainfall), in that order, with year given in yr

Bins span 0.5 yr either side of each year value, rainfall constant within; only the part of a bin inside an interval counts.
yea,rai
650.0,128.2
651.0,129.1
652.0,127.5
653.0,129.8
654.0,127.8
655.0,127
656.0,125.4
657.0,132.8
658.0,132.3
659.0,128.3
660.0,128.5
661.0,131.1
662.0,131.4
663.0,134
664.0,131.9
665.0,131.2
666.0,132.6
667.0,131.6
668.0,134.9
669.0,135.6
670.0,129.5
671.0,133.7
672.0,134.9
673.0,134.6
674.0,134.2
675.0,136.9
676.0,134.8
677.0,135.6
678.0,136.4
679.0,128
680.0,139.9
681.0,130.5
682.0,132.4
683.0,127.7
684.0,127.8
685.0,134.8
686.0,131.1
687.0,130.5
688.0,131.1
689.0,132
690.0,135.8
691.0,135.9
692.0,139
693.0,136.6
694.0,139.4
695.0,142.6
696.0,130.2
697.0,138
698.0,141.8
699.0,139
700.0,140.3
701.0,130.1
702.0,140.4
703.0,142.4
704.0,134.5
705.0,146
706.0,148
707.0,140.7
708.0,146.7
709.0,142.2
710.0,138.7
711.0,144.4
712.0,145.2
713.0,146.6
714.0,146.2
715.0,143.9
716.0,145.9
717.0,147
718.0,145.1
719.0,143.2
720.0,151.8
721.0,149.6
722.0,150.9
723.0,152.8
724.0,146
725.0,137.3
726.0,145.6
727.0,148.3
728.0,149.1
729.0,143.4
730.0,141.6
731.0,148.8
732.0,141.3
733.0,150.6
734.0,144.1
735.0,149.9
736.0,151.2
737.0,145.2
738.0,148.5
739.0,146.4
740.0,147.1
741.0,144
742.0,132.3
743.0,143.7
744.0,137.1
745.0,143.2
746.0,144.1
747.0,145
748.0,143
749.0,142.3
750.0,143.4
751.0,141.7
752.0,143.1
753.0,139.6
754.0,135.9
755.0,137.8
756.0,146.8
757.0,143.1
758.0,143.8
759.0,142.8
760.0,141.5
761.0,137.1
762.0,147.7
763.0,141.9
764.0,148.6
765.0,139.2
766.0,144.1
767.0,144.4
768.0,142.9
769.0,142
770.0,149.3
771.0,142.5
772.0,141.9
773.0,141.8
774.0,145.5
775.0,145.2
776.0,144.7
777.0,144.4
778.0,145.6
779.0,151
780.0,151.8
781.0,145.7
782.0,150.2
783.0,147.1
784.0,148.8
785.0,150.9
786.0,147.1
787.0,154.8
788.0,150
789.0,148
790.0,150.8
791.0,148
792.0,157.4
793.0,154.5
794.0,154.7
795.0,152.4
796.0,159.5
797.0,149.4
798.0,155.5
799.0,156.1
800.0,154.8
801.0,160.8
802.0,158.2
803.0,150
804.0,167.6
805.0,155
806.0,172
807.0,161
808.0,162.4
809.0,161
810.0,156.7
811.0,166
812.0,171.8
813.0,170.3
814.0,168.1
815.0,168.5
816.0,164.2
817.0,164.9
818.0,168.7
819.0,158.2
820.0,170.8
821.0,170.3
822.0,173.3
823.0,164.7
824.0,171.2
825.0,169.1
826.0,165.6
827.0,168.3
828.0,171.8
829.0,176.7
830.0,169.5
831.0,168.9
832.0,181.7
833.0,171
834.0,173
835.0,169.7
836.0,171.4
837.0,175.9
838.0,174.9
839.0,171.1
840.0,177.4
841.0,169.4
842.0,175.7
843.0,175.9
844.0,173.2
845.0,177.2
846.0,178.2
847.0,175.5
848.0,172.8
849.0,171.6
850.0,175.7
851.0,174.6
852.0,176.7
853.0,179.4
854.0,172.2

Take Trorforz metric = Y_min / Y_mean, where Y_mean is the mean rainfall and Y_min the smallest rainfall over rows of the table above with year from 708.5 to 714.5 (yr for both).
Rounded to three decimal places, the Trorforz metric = 0.964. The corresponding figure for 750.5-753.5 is 0.987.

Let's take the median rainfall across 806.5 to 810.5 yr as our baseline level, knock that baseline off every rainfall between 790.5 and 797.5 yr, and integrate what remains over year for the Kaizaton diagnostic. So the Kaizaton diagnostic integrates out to -51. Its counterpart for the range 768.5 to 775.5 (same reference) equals -119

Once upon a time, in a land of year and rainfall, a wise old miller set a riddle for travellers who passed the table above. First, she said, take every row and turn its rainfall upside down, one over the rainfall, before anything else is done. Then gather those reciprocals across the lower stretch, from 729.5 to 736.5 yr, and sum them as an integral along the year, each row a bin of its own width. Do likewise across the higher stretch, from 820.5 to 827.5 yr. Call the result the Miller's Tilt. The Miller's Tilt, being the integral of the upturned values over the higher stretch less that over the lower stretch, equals -0.0063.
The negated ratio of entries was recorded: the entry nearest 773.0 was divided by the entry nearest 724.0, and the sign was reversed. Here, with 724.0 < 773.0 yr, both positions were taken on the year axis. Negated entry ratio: -0.97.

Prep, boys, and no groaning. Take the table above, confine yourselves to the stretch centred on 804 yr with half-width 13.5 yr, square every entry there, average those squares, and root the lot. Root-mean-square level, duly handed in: 160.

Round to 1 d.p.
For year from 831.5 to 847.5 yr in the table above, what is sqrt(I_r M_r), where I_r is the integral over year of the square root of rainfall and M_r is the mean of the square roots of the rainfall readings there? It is 52.8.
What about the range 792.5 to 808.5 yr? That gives 50.2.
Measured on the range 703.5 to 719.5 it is 48.0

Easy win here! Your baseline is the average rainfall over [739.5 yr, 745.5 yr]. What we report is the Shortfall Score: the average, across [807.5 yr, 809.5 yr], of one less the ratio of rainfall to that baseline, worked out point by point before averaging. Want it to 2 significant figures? -0.14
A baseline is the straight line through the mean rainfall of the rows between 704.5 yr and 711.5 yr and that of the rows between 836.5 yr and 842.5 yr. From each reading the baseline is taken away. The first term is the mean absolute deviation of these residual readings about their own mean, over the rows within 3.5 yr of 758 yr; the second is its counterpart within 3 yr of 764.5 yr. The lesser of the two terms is 2.7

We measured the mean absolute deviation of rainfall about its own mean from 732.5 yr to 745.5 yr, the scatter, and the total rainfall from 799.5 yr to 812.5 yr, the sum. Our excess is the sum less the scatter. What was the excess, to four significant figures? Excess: 2093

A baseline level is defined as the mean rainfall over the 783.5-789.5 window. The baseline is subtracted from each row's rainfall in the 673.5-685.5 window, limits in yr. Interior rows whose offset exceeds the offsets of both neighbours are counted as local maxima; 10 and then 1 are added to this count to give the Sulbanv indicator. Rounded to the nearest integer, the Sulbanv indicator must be 15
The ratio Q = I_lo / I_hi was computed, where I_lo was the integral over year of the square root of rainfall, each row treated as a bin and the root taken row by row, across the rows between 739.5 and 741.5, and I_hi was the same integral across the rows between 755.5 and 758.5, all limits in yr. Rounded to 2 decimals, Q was 0.67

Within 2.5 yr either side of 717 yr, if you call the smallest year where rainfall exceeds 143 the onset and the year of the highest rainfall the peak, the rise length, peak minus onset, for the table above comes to 2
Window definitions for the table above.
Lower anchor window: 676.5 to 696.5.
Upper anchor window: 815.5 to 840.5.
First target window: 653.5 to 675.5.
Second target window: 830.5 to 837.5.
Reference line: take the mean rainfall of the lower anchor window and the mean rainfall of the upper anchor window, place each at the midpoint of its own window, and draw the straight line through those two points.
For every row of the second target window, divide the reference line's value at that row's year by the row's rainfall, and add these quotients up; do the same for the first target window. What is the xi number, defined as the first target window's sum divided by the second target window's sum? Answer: 3.1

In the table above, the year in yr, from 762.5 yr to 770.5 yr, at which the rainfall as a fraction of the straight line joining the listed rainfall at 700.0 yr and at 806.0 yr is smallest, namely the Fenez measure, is 765.0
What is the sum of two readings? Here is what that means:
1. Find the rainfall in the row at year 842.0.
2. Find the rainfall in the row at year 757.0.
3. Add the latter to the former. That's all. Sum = 319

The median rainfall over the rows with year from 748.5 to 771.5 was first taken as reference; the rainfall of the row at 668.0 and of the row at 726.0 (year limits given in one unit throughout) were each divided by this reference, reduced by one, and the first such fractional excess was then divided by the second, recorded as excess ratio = -2.8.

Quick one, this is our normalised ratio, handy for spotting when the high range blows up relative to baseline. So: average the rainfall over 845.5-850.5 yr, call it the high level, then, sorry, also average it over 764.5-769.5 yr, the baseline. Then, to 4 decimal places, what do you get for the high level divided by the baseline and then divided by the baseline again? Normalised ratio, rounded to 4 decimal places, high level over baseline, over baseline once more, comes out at 0.0086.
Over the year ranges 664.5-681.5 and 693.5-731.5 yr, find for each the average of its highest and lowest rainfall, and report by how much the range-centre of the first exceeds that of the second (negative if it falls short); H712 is -7.5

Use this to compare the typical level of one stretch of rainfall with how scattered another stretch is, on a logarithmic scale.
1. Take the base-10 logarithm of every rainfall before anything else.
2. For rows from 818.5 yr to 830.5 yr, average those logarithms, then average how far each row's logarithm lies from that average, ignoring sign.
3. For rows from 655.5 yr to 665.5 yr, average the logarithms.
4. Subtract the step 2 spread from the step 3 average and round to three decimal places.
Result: 2.108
